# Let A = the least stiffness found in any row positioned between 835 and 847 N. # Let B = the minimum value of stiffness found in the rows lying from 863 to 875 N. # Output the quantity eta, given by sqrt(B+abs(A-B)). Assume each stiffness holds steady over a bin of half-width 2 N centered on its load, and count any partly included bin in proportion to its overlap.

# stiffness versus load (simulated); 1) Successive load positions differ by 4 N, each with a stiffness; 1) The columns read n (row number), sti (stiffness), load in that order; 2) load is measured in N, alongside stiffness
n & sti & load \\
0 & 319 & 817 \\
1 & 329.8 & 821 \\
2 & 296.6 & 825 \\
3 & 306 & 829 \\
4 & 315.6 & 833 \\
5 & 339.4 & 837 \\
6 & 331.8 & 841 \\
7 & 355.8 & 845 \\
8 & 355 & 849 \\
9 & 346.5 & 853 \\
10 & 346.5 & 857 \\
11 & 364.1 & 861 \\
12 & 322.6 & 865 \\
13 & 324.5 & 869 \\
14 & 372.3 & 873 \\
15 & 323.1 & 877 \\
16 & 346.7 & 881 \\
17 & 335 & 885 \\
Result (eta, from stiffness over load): 18.2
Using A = 331.8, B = 322.6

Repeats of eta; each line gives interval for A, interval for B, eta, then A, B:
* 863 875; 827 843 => 18.0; 322.6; 306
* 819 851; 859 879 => 18.7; 296.6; 322.6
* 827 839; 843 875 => 18.4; 306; 322.6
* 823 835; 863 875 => 18.7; 296.6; 322.6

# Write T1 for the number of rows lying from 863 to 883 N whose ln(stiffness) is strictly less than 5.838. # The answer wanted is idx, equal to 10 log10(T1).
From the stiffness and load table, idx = 4.8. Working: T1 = 3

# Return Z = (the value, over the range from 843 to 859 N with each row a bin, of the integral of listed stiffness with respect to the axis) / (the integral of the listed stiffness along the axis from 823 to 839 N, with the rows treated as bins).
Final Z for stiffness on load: 1.12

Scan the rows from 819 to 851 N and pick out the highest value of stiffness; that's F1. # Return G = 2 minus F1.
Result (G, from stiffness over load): -354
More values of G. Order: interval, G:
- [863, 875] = -370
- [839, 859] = -354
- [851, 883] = -370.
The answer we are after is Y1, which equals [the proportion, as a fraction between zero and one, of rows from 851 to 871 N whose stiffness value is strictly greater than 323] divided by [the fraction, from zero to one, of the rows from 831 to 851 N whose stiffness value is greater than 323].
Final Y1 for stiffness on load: 1.00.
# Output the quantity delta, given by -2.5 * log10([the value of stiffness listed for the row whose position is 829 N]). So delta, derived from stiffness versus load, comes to -6.21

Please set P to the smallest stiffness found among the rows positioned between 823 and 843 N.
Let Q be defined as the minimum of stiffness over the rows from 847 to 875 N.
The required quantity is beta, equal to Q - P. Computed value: 26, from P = 296.6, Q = 322.6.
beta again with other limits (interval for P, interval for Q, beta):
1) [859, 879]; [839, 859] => 9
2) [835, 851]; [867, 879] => -9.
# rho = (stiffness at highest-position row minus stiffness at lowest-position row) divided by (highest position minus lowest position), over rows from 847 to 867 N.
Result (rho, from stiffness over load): -2.0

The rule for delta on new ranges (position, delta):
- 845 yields -6.38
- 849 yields -6.38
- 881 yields -6.35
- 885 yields -6.31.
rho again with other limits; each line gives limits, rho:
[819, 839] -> 0.6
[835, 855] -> 0.4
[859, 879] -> -2.6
